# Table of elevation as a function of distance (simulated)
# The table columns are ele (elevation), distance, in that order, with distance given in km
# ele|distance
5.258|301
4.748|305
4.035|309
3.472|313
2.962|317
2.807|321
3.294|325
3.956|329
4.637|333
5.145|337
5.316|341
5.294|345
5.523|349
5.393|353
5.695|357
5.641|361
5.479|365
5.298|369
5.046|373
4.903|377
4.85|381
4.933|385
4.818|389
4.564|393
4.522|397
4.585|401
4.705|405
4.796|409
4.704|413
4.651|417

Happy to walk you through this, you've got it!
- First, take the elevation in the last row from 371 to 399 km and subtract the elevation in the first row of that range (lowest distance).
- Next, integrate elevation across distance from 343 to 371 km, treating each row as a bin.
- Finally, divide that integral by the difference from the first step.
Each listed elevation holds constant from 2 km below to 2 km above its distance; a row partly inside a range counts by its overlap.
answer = -293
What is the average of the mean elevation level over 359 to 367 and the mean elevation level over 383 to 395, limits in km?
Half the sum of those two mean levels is 5.2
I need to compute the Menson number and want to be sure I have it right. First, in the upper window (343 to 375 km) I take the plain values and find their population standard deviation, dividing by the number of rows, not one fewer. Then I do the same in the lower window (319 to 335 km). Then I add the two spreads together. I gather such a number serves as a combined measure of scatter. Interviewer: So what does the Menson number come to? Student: 0.89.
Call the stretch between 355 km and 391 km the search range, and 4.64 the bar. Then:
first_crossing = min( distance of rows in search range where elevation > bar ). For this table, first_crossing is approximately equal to 357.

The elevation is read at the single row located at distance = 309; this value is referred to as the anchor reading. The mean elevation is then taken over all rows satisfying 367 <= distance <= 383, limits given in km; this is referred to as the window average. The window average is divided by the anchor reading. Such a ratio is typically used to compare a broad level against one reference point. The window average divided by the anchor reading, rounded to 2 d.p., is 1.25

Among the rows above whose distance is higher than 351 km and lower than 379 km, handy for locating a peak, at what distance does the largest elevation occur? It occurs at 357 km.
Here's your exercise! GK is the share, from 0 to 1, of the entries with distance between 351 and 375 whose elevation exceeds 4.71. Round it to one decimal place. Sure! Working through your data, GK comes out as 1.0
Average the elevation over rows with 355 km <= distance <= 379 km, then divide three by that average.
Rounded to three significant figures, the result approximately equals 0.561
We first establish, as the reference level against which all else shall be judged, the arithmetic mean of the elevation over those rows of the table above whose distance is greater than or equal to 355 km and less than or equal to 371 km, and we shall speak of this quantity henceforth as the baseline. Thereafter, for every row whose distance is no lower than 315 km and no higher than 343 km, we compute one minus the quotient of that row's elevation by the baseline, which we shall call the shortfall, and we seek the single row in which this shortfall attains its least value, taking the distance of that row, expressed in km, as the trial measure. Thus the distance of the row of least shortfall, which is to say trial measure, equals 341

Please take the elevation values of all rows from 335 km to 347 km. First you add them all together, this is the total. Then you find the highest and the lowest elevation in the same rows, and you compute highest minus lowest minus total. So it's -16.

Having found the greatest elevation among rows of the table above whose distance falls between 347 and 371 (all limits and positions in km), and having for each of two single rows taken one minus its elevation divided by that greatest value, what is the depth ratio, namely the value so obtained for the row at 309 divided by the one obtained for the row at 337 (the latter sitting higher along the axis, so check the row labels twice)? 3.0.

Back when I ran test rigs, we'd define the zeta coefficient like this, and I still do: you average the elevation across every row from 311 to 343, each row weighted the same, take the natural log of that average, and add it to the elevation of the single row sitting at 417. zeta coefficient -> 6.02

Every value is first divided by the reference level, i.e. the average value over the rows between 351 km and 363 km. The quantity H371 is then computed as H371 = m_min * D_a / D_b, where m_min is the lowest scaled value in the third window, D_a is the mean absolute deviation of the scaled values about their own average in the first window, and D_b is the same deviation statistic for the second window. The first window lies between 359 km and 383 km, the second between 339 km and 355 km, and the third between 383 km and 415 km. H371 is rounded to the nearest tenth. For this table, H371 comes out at 2.9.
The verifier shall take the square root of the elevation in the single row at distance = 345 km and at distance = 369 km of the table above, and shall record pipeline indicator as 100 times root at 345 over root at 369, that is 100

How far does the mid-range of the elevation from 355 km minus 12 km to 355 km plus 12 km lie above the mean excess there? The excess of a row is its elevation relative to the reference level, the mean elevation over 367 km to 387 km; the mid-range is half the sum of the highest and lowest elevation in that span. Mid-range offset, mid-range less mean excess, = 5.00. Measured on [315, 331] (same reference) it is 5.13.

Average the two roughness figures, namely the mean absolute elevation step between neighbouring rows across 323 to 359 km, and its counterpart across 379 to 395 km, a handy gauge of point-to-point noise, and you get 0.244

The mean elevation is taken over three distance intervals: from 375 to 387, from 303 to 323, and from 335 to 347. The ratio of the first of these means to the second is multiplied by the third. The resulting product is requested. 7.13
